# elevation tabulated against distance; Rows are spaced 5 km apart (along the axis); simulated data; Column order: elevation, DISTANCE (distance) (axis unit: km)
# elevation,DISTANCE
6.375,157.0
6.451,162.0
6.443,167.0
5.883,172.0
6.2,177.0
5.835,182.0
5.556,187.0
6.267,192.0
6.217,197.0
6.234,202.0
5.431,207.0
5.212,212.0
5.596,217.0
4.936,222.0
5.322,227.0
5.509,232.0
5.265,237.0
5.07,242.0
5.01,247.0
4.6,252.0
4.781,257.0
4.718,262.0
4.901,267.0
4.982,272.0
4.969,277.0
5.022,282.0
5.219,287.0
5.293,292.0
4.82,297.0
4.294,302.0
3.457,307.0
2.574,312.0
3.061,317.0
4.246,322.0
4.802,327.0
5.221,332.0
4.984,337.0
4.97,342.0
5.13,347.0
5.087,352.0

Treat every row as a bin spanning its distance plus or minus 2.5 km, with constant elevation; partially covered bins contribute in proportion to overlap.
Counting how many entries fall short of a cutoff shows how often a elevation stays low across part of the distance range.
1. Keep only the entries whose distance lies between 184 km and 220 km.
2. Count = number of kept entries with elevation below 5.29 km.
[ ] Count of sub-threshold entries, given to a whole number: 1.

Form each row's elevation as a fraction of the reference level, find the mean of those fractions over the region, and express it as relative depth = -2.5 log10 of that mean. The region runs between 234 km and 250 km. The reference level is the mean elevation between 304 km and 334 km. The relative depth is -0.30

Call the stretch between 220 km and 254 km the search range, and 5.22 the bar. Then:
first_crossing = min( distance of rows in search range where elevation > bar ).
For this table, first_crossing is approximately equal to 227.0 km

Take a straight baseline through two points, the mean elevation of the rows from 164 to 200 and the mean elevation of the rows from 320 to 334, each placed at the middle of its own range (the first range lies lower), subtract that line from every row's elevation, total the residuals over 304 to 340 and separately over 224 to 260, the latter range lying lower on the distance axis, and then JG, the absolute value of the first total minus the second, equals 2.2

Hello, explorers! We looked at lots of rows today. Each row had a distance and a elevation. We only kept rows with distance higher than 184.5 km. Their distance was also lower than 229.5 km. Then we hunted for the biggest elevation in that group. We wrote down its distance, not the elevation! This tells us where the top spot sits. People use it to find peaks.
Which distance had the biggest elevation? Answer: 192.0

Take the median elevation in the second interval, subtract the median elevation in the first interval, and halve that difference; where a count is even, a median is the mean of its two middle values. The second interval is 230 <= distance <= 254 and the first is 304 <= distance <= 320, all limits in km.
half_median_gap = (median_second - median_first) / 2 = 1.0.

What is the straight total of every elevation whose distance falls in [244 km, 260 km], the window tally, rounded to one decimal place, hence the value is 14.4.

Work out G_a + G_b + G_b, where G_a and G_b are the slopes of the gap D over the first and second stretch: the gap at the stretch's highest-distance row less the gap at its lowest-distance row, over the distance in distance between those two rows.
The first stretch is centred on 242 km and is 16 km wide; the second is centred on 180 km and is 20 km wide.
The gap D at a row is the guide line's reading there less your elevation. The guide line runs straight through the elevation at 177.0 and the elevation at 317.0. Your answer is 0.00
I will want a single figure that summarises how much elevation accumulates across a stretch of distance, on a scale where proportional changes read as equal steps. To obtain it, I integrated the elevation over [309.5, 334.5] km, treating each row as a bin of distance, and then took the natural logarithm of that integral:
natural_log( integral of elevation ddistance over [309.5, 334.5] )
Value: 4.60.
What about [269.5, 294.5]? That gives 4.85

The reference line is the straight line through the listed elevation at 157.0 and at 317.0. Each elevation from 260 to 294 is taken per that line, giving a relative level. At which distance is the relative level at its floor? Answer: 262.0 km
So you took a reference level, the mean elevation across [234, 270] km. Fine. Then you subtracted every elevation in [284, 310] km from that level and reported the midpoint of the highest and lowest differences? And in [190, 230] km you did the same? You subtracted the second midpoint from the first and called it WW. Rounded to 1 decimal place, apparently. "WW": 1.2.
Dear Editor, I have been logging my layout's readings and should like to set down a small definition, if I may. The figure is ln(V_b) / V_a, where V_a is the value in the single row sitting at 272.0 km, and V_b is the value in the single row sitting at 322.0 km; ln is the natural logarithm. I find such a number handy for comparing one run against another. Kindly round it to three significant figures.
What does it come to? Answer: 0.290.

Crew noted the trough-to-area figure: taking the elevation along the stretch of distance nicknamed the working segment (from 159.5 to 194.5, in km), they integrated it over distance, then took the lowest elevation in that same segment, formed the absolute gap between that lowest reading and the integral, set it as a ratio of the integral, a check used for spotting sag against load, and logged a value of 0.974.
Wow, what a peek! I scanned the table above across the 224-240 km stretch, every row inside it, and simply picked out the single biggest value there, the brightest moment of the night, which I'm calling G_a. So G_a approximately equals 5.509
